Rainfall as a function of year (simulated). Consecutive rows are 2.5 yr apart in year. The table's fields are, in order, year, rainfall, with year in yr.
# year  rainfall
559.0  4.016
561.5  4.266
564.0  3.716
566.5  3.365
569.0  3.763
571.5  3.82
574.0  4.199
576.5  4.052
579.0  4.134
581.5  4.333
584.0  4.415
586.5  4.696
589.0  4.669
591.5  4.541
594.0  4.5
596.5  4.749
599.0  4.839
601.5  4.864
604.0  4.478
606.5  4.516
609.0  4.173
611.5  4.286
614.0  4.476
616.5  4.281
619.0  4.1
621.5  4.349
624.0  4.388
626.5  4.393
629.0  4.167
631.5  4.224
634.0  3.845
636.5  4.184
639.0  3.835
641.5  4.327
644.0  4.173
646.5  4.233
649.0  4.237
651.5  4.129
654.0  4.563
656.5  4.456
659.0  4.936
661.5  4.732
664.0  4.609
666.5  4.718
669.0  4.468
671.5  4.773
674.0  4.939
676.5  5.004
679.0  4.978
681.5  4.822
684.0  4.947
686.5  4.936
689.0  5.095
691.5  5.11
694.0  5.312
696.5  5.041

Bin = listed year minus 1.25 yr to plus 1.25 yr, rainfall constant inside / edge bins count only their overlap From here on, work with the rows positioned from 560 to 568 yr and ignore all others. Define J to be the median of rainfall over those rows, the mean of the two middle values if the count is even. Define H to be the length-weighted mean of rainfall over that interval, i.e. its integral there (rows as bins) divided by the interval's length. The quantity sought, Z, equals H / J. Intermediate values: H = 3.8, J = 3.7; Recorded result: 1.02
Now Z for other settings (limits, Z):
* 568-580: 0.99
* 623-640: 0.99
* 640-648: 1.00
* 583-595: 1.01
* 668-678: 0.99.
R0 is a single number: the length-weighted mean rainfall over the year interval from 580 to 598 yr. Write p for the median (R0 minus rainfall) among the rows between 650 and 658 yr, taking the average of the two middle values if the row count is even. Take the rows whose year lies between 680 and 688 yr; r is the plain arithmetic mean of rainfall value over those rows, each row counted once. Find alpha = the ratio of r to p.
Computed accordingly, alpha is 49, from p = 0.1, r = 4.90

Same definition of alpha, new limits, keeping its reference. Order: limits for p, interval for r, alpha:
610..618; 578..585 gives 16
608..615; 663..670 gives 17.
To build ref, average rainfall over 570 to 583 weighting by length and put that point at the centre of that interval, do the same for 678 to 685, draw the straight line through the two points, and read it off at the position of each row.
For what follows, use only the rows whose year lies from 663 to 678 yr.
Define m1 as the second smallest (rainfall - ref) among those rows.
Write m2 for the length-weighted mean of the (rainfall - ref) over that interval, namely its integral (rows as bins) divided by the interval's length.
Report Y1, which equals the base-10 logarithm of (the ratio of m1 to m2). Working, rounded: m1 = -0.17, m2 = -0.1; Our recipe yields 0.38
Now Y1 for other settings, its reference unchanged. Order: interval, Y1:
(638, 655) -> 0.11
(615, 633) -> 0.22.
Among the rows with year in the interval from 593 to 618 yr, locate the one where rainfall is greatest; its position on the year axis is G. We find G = 601.5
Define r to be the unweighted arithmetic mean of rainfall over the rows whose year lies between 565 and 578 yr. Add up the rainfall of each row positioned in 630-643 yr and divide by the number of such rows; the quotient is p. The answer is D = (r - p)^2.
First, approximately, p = 4.08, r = 3.84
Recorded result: 0.059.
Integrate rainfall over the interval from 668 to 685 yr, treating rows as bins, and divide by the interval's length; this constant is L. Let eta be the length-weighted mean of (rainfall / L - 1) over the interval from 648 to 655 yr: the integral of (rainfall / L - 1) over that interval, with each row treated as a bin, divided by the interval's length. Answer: -0.113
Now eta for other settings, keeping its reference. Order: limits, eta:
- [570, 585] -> -0.145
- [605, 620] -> -0.111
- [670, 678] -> 0.009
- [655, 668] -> -0.035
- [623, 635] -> -0.133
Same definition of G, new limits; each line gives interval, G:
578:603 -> 601.5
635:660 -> 659.0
